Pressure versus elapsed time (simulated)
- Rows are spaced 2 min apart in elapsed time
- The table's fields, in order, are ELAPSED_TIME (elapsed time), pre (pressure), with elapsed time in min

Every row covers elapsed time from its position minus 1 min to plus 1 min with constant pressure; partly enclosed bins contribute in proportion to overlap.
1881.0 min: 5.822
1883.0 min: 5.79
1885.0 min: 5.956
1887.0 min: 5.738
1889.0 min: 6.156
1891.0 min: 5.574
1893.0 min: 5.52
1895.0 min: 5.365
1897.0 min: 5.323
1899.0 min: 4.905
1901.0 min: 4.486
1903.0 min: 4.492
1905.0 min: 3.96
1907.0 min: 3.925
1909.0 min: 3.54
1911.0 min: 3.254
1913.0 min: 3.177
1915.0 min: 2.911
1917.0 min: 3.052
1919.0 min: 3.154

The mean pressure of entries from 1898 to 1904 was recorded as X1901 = 4.6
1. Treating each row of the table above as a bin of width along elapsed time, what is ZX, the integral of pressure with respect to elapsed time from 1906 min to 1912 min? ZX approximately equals 21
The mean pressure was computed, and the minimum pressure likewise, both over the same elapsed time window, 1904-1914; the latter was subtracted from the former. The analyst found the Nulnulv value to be 0.4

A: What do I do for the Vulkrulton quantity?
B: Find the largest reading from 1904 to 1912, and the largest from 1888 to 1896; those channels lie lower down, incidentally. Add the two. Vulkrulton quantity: 10.1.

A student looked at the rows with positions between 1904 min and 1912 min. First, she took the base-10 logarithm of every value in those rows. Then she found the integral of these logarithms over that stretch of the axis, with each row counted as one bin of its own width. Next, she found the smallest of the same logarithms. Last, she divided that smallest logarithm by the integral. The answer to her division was 0.114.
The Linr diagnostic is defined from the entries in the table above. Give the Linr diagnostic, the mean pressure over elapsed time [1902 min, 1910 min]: 4.0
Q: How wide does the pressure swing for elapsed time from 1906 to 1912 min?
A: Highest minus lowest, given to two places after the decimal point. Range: 0.67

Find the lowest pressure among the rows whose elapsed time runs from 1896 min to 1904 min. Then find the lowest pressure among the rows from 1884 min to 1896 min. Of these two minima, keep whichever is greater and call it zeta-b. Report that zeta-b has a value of 5.4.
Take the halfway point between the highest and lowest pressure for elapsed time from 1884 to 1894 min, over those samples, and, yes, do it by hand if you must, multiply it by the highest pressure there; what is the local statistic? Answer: 36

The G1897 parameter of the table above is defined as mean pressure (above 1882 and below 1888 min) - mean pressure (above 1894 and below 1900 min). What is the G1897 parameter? 0.6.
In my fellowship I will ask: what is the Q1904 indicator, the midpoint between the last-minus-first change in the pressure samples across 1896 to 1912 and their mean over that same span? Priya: 1.1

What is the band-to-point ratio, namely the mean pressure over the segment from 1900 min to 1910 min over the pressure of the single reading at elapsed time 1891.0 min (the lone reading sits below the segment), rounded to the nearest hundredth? 0.73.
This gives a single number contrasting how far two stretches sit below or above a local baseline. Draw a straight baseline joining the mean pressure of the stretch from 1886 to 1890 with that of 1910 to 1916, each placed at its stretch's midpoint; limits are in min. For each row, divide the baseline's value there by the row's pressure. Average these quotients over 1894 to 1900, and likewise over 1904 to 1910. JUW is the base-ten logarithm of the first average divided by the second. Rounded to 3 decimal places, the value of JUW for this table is -0.022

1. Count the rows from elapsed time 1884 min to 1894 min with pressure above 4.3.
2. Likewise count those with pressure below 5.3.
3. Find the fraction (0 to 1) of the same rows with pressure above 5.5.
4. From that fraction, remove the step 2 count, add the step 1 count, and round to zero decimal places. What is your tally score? 6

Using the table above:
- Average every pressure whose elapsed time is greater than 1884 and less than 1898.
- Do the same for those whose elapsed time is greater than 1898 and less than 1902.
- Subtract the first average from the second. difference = -1.0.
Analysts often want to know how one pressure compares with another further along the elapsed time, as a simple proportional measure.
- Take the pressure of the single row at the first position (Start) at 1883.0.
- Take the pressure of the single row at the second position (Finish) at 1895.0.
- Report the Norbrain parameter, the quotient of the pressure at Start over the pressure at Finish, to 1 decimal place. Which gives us 1.1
